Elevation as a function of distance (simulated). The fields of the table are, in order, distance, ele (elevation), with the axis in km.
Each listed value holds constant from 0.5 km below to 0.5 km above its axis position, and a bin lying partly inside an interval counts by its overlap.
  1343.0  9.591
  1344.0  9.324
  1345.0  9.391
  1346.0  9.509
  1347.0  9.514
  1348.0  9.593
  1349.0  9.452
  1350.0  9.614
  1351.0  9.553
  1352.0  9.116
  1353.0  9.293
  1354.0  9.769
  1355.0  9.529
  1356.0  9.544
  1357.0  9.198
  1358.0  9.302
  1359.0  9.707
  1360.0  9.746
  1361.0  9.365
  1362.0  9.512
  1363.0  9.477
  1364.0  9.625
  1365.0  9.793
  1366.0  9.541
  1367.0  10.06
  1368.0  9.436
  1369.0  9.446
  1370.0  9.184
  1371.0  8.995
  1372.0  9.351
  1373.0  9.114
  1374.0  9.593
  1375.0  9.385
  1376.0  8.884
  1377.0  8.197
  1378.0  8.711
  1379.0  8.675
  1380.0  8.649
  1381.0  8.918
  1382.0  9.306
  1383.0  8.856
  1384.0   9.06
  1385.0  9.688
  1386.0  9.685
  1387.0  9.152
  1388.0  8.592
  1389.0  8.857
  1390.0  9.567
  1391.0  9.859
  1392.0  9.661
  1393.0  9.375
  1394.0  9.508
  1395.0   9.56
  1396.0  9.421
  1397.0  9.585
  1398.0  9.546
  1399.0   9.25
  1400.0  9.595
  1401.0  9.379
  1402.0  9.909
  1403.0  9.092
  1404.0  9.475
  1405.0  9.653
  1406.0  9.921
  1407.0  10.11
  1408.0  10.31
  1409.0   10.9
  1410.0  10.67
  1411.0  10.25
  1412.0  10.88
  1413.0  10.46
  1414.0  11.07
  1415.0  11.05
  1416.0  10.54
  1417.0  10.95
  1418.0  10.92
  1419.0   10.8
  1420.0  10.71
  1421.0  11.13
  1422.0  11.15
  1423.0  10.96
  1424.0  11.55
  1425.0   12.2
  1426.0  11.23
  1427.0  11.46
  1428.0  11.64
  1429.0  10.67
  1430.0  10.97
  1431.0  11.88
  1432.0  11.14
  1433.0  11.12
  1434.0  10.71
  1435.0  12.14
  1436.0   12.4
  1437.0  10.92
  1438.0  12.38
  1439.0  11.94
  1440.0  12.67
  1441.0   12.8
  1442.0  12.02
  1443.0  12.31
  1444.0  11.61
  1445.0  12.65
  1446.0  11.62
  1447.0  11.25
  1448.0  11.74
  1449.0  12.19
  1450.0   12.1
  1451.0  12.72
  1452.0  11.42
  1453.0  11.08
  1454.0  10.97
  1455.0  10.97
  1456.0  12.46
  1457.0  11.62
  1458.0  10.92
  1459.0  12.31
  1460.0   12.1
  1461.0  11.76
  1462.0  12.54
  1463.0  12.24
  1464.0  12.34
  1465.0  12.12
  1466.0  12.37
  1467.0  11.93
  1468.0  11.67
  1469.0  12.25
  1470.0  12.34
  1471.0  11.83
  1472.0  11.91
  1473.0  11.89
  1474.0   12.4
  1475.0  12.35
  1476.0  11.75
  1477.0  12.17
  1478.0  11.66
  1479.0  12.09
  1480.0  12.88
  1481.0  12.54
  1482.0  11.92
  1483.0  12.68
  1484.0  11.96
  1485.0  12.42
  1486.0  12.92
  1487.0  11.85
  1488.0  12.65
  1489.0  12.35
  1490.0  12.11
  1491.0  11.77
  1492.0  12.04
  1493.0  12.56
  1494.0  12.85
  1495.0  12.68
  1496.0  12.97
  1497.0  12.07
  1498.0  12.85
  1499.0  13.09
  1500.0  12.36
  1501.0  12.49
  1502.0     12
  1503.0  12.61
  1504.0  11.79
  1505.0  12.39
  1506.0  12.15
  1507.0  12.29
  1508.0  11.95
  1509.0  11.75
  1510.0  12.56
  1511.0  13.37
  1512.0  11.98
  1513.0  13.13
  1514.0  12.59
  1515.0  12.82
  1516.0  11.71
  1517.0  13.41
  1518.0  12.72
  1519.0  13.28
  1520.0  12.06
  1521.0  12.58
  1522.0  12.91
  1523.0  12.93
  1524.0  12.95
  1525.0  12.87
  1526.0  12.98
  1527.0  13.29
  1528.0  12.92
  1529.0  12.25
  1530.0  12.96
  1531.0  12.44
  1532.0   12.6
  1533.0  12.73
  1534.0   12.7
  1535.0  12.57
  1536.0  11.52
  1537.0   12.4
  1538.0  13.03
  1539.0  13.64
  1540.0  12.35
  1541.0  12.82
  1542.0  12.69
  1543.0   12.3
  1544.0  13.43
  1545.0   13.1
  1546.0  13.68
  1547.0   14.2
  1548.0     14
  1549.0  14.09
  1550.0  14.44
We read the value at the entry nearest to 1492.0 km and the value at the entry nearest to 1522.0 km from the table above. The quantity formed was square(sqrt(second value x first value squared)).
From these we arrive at 1871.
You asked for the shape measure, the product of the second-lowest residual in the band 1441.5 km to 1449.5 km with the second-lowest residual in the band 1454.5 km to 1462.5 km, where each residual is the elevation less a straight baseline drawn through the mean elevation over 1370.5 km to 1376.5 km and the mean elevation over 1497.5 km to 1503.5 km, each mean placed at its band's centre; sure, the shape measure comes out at -0.19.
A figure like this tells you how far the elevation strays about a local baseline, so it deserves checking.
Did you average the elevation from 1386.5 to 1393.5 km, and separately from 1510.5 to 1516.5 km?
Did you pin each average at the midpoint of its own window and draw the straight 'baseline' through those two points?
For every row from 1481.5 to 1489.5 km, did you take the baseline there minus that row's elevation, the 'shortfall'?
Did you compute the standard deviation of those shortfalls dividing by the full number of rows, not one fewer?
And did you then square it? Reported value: 0.133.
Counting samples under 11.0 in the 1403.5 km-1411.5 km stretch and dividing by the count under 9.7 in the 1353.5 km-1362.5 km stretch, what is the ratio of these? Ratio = 1.3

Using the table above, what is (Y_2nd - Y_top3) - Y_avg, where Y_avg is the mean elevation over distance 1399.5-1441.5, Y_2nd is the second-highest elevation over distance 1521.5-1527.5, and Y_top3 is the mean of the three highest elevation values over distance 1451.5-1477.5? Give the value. -10.4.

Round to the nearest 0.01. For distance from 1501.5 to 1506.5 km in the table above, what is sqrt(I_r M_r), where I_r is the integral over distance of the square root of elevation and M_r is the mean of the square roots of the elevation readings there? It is 7.81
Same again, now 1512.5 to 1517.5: 7.98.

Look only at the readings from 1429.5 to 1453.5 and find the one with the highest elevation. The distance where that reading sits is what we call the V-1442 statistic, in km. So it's 1441.0 km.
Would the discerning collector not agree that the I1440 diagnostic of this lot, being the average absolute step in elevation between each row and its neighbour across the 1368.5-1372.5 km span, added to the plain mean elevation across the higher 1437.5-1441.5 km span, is 12.7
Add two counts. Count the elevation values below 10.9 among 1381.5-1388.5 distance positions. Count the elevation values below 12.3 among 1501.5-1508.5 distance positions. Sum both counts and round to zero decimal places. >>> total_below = 12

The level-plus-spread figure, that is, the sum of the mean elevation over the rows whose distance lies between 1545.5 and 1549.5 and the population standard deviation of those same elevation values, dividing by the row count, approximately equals 14.19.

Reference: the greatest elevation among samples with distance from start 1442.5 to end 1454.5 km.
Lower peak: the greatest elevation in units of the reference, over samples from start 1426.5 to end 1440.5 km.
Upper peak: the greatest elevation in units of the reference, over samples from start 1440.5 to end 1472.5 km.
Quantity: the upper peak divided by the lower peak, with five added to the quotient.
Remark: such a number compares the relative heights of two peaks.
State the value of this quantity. 6.01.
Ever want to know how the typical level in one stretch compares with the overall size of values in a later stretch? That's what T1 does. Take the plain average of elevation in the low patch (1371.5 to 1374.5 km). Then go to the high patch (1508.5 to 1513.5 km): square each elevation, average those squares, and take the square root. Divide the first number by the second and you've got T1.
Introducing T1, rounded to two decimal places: 0.74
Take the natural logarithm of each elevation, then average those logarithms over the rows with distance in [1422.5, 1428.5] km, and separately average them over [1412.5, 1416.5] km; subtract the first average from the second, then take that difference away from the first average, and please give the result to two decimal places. 2.51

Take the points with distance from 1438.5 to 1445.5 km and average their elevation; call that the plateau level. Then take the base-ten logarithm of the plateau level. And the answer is 1.09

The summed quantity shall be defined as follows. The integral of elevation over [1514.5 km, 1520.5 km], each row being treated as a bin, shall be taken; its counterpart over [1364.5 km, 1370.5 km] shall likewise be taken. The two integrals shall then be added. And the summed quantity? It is 133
